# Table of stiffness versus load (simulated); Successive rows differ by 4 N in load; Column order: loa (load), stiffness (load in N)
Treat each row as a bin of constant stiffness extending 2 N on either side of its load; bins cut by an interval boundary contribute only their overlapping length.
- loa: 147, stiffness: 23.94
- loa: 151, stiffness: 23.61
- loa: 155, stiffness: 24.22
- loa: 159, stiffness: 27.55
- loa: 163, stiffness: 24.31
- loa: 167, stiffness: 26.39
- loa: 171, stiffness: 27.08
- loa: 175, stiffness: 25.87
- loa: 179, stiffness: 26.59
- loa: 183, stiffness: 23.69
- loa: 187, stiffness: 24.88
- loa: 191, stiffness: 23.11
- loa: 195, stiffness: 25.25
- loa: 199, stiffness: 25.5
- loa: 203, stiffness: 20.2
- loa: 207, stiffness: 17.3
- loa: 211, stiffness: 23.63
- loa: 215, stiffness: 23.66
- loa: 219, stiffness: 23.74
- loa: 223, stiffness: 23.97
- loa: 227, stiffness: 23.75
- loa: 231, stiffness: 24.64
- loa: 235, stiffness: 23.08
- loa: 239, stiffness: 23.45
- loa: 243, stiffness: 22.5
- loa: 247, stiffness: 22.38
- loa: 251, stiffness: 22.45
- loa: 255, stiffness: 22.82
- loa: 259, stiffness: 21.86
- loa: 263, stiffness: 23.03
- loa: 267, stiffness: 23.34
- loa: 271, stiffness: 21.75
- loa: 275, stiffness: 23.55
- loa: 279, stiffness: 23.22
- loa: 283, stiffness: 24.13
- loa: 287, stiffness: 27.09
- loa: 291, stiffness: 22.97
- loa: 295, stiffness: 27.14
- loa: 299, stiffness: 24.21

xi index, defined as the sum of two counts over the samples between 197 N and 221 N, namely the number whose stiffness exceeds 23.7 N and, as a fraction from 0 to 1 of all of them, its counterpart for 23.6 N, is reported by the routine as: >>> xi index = 2.7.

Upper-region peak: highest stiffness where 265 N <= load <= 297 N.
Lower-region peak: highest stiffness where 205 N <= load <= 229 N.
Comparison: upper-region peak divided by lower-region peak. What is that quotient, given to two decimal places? 1.13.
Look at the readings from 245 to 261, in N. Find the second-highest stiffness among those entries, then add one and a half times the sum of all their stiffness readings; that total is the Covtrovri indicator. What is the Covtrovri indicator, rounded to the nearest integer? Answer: 157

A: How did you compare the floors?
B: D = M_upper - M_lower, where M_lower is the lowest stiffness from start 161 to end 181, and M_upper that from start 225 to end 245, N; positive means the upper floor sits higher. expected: -1.8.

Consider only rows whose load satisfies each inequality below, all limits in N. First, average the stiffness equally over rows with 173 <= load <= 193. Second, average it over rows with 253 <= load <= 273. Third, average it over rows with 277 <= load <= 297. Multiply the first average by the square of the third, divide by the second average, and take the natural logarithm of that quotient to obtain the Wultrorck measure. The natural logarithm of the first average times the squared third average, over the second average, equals 6.53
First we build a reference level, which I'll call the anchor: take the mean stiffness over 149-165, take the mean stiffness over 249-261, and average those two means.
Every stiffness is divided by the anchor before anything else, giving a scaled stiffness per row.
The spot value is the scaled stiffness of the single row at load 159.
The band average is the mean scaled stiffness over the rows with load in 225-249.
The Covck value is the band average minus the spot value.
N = -0.18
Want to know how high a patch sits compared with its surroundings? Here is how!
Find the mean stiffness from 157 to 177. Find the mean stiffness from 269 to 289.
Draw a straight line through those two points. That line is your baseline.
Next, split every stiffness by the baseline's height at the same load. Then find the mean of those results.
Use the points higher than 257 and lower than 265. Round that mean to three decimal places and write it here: 0.923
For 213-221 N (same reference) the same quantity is 0.940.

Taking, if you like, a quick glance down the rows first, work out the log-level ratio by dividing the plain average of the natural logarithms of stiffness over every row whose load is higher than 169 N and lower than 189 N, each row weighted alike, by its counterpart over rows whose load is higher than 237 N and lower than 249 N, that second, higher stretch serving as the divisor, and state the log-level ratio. 1.04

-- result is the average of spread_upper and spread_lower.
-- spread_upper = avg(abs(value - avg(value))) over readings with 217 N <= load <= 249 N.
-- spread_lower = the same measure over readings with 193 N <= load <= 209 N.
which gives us 2.0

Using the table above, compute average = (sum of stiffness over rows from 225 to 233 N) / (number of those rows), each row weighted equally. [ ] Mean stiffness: 24.2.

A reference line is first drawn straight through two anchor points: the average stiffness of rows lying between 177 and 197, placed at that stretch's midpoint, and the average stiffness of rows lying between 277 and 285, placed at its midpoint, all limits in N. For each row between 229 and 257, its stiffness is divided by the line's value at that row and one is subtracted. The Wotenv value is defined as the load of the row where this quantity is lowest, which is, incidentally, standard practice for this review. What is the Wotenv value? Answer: 247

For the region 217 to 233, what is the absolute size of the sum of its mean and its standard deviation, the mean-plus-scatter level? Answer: 24.4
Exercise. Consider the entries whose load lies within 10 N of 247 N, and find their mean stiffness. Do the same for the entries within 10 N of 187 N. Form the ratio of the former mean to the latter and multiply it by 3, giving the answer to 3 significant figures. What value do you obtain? 2.76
